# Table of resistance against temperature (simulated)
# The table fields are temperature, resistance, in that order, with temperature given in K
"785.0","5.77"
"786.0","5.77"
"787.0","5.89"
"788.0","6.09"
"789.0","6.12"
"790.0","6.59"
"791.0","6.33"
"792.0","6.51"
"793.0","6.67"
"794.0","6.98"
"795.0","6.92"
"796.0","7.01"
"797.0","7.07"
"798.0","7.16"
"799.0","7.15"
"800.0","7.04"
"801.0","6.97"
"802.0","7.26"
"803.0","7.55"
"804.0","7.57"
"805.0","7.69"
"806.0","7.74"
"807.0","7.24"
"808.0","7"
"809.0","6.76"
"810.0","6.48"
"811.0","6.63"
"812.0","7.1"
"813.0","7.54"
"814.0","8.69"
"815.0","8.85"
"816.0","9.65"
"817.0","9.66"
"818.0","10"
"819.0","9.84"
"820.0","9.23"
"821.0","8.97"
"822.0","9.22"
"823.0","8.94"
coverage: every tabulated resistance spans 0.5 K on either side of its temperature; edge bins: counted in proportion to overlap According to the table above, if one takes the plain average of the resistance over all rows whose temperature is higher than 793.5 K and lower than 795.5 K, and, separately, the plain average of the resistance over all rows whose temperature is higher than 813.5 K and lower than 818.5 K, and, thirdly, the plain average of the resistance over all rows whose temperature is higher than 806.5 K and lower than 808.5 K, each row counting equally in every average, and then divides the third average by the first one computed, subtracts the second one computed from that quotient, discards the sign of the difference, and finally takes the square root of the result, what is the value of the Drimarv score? 2.89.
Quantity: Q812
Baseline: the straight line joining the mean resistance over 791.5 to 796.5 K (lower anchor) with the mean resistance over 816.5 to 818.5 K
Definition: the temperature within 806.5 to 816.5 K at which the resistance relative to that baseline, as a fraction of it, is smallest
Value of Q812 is 810.0 K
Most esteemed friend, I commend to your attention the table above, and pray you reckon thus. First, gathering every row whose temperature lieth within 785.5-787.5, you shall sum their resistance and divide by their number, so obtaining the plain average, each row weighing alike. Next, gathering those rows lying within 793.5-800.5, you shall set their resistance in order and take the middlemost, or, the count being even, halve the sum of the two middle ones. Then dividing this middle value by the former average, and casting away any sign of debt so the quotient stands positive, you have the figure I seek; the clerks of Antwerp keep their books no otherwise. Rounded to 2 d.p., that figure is 1.21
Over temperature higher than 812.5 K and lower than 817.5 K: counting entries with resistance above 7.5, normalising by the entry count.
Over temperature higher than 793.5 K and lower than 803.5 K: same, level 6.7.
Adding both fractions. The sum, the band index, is 2.0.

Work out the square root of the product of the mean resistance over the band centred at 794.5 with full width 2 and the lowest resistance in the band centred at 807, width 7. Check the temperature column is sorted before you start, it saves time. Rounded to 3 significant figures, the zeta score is 6.71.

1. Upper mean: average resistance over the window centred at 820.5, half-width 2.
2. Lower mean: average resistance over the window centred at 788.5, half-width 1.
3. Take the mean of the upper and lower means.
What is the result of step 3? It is 7.7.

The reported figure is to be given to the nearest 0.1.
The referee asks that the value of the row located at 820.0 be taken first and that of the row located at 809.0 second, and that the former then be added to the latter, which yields 16.0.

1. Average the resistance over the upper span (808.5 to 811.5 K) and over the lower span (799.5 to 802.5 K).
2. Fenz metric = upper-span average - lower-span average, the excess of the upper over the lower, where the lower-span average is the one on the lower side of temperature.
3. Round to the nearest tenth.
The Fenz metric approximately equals -0.5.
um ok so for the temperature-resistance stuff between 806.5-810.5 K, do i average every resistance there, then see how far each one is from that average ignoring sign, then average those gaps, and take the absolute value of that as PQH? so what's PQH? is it 0.25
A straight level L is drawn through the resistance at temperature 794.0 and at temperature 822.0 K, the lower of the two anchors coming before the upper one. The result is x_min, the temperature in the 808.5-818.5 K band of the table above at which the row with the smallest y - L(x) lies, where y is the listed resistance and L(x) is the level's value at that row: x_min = 810.0 K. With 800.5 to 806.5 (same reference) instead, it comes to 801.0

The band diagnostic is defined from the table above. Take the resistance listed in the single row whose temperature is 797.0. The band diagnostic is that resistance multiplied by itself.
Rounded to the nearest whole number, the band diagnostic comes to 50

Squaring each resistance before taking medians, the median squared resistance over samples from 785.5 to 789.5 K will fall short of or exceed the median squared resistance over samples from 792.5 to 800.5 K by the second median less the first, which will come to 13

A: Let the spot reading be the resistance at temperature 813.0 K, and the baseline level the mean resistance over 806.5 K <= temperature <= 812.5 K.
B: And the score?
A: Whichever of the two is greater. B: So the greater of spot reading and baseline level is 7.5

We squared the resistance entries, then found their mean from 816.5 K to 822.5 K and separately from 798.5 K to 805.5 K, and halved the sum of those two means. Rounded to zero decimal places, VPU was 72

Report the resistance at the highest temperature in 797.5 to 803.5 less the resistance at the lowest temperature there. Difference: 0.39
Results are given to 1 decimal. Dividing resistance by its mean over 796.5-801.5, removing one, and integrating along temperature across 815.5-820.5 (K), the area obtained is 1.8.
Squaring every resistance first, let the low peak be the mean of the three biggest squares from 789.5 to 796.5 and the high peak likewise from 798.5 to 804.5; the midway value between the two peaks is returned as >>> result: 52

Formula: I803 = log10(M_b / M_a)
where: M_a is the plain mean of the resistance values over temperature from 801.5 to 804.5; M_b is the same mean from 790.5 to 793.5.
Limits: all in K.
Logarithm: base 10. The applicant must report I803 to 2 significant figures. -0.060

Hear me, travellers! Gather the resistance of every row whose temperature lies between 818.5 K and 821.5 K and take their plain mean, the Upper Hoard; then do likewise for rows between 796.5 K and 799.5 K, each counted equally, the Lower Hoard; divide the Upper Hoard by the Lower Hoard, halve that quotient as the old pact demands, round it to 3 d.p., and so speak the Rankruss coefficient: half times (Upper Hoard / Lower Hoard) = 0.656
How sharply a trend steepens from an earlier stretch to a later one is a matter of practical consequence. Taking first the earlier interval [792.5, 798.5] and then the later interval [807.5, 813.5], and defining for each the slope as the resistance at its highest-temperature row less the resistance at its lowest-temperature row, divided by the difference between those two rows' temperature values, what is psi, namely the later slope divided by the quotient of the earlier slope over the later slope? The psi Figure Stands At 0.12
